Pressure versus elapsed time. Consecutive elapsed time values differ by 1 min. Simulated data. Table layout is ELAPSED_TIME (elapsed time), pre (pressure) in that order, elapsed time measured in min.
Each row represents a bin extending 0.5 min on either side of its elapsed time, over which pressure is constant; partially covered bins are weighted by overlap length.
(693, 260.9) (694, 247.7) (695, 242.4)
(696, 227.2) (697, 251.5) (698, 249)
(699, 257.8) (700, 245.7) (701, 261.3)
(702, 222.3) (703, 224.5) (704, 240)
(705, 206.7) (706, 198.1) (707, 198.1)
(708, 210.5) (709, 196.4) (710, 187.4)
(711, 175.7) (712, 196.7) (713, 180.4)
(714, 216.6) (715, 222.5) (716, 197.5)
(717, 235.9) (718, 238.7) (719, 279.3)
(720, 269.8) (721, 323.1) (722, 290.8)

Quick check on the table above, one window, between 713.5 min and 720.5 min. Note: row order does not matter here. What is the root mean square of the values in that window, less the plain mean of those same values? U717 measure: 1.5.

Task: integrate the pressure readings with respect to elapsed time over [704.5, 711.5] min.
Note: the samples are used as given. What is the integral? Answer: 1373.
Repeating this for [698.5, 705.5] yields 1658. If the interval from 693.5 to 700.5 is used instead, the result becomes 1721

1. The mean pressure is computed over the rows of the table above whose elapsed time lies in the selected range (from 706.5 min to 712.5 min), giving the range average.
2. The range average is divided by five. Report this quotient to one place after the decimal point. 38.8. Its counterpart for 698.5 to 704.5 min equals 48.4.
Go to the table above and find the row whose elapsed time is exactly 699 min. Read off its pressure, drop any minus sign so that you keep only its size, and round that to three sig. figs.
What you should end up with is 258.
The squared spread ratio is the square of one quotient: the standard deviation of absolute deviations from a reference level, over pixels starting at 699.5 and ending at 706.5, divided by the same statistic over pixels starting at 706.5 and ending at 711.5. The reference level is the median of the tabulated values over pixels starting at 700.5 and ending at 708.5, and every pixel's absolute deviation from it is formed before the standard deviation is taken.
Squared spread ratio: 1.2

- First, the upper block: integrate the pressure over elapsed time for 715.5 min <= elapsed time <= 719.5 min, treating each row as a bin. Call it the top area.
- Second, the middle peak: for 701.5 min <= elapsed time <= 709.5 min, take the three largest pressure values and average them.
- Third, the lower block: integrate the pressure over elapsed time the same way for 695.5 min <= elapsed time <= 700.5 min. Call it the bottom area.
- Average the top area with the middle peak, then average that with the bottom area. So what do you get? 911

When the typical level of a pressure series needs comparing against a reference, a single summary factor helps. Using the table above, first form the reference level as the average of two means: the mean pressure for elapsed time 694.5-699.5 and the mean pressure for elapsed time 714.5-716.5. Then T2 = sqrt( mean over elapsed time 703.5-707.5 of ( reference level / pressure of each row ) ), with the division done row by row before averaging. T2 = 1.04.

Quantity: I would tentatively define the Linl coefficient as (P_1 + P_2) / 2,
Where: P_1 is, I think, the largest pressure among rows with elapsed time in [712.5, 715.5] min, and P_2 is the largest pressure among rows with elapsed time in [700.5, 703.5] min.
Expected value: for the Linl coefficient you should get 242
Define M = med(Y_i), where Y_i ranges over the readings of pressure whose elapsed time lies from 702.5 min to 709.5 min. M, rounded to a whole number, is 207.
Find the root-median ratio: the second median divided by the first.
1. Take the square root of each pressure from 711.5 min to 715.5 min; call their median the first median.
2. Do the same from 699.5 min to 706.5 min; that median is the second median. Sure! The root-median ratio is 1.043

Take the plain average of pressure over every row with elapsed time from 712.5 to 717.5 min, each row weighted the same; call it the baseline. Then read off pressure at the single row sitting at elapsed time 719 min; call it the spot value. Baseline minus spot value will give -69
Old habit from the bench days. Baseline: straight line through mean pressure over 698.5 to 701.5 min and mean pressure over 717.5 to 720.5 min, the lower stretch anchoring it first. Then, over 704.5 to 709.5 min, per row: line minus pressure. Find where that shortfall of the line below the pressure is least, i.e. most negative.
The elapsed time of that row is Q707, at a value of 708 min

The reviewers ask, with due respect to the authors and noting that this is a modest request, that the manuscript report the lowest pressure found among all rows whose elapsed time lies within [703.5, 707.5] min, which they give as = 198.1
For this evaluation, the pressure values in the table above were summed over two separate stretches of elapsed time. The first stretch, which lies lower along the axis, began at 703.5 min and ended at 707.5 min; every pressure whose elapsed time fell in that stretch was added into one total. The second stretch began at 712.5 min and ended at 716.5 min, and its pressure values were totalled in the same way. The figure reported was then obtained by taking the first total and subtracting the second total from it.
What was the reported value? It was 26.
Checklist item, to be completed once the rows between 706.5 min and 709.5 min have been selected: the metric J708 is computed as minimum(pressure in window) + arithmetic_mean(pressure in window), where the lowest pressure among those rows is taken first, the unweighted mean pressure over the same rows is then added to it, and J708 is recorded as 398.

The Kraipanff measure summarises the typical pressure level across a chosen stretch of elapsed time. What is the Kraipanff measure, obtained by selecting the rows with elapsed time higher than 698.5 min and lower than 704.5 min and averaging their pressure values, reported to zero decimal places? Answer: 242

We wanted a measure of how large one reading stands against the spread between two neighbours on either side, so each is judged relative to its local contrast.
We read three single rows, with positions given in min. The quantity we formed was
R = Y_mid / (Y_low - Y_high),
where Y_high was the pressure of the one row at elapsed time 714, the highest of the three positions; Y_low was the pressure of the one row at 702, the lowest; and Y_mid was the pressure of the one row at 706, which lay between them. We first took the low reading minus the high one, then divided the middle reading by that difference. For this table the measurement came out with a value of 35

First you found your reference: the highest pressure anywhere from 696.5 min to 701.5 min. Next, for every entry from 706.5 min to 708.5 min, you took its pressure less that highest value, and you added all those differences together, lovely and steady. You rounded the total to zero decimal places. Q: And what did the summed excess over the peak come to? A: -114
